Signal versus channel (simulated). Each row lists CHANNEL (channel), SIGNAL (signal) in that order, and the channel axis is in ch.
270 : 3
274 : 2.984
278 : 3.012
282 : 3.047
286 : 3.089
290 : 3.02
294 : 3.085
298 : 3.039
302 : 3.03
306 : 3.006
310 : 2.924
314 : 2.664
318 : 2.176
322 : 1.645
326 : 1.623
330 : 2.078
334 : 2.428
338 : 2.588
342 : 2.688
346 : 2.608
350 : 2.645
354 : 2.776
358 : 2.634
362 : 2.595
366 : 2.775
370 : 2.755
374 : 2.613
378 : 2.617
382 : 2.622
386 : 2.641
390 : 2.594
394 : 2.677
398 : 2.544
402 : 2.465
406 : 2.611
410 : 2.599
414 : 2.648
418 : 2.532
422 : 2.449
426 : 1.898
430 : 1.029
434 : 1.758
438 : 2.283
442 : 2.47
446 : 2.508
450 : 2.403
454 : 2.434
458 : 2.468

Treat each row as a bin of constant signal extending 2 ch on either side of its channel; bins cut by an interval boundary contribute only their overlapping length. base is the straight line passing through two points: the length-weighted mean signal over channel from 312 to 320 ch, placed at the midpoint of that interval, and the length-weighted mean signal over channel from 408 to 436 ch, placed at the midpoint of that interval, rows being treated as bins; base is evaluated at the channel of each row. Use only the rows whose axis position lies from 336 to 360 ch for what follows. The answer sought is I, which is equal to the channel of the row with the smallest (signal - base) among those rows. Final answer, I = 338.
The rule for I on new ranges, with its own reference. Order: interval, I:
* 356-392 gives 362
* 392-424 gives 402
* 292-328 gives 326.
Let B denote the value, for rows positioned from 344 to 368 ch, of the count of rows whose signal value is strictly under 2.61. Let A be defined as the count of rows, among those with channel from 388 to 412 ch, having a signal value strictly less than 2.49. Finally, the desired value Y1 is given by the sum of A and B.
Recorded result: 3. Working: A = 1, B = 2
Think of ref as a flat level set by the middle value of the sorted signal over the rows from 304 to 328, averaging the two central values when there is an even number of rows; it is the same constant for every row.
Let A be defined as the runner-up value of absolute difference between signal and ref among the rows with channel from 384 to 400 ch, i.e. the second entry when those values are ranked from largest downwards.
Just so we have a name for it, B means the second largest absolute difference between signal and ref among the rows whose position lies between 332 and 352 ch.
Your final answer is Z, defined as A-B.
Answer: 0.0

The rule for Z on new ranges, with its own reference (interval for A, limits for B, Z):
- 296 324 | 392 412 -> 0.4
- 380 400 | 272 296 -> -0.4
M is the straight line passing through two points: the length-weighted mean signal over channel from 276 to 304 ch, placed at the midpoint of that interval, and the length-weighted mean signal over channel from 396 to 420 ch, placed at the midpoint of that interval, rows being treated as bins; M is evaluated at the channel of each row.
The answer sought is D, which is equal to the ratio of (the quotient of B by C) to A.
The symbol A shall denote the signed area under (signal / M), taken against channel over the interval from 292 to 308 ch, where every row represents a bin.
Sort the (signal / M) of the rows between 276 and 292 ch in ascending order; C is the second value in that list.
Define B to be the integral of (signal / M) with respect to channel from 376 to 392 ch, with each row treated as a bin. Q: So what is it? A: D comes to 1.0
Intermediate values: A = 16.2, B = 15.73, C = 0.99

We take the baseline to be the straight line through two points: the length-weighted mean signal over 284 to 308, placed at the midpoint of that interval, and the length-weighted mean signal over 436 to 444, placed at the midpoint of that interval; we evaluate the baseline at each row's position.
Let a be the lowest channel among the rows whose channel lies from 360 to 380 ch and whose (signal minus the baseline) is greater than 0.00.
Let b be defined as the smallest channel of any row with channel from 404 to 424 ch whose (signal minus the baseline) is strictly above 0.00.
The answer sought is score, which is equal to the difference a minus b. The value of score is -40 ch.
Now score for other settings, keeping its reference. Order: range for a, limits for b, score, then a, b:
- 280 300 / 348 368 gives -60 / 294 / 354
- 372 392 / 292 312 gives 92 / 386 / 294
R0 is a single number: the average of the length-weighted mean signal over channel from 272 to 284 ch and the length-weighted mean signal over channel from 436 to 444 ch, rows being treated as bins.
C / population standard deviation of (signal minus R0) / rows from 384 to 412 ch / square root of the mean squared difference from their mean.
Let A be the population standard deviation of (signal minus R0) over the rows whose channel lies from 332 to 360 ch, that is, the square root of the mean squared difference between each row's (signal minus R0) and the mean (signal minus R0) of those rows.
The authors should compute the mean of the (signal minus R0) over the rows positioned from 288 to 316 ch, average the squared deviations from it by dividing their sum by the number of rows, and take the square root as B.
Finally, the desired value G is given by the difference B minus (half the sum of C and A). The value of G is 0.05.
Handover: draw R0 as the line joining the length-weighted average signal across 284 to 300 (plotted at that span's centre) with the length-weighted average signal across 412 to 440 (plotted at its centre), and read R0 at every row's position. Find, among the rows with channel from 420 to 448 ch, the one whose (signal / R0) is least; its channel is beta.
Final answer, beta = 430 ch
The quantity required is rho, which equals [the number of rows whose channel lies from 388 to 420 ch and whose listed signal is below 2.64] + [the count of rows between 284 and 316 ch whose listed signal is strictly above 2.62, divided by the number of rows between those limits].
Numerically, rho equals 7.0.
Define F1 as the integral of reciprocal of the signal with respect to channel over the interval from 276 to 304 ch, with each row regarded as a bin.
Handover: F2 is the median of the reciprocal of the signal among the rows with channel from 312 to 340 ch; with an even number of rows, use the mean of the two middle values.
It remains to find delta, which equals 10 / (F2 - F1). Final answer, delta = -1.15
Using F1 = 9.2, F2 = 0.460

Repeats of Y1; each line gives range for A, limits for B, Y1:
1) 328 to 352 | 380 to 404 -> 5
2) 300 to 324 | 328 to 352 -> 6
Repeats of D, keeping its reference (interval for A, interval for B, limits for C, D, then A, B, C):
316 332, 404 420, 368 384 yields 1.6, 10.3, 16.30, 0.97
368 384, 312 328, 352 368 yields 0.7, 15.7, 11.08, 0.95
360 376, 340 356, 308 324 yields 1.3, 15.7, 15.26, 0.74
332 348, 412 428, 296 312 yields 1.0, 14.5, 15.12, 1.01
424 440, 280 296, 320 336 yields 2.5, 11.3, 16.03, 0.56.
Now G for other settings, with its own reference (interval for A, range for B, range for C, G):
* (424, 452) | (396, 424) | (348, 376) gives -0.22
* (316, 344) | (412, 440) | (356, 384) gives 0.30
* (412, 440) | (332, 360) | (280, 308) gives -0.18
